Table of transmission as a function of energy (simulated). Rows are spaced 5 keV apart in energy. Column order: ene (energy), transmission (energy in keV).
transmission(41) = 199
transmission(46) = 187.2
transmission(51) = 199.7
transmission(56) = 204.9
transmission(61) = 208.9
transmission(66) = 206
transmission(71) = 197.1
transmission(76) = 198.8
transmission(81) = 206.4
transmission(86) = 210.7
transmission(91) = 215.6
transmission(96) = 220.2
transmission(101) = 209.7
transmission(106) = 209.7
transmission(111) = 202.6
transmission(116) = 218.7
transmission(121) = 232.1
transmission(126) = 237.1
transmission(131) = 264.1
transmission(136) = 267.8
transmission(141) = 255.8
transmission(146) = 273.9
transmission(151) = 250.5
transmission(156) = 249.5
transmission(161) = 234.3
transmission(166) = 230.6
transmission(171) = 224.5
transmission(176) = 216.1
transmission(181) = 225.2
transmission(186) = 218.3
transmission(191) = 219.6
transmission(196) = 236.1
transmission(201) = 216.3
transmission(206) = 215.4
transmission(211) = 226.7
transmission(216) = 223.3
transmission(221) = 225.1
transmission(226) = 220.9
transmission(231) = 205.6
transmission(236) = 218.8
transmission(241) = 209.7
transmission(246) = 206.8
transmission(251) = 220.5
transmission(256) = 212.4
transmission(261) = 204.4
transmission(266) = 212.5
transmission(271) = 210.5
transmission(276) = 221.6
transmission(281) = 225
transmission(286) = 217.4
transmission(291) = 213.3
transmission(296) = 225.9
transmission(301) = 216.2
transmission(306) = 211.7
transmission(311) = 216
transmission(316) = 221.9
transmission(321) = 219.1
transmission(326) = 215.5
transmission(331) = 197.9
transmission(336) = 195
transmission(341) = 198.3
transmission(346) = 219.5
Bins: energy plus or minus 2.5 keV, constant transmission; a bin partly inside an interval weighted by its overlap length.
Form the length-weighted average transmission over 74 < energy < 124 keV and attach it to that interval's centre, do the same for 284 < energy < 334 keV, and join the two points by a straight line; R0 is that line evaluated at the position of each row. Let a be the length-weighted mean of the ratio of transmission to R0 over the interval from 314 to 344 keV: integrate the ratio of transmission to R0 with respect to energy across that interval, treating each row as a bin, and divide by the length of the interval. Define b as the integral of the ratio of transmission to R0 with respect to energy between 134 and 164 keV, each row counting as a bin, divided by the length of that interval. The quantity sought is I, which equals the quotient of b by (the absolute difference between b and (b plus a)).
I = 1.24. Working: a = 0.96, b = 1.19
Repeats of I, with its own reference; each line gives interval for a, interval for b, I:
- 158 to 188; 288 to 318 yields 0.96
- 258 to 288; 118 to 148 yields 1.19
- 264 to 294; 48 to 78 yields 0.94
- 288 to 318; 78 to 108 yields 0.99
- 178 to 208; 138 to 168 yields 1.13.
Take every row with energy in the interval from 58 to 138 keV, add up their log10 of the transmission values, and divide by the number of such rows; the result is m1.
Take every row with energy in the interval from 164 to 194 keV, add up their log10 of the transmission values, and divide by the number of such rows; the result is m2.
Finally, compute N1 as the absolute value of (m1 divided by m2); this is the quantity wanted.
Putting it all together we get 1.00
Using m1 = 2.34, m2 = 2.35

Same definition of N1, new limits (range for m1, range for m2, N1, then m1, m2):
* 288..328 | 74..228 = 0.99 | 2.34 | 2.36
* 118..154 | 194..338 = 1.03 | 2.40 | 2.33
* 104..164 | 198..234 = 1.02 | 2.38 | 2.34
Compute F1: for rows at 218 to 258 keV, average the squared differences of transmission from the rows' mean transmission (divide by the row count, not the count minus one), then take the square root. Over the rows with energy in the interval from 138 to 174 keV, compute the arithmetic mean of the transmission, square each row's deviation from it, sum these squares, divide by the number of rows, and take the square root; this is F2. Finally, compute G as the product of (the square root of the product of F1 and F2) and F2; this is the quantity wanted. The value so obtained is 164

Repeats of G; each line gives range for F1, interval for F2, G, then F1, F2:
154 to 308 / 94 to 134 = 246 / 9.4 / 19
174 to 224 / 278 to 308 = 31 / 6.1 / 5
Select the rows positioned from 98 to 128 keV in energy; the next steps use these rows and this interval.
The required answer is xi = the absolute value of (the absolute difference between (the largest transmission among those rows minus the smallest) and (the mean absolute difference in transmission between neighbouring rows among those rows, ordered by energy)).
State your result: 26.2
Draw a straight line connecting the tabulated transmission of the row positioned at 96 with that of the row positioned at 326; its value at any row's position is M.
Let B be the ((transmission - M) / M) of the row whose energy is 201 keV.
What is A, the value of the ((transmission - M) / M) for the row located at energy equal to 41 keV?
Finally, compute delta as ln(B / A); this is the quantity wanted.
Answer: -2.5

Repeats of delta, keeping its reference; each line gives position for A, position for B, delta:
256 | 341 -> 1.3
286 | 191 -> 0.2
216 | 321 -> -0.5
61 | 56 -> 0.3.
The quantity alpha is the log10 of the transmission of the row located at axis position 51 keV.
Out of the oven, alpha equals 2.30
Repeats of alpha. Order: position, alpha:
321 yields 2.34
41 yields 2.30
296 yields 2.35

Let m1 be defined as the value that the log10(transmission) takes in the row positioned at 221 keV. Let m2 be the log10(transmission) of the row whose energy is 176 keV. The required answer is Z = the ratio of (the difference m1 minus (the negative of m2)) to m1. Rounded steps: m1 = 2.352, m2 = 2.33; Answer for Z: 1.99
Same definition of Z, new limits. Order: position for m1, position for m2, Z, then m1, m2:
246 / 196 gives 2.02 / 2.316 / 2.37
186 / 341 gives 1.98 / 2.339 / 2.30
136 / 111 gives 1.95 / 2.428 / 2.31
